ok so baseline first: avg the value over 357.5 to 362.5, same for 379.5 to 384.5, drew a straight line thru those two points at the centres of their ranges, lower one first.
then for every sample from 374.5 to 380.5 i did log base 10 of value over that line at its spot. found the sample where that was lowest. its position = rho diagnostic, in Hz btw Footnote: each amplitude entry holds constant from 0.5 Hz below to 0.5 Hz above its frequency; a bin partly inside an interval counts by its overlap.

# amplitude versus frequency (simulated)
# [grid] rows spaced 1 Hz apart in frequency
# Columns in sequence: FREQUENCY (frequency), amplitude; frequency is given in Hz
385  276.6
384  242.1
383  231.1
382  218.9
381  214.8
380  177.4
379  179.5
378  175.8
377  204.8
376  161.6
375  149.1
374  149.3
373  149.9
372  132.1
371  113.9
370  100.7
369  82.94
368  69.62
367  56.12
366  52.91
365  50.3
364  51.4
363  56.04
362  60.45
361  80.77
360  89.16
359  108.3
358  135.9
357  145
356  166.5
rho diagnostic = 375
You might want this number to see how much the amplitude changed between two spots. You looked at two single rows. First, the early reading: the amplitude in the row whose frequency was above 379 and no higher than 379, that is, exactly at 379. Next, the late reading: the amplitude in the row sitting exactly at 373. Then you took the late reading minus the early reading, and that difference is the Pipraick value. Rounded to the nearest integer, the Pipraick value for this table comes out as -30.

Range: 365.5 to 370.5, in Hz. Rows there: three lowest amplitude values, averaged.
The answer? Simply 60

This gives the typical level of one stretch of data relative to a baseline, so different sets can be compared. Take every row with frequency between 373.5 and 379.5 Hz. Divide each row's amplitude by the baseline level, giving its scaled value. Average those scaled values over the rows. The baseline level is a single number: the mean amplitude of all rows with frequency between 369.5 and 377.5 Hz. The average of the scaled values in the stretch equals 1.2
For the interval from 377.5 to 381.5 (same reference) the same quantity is 1.3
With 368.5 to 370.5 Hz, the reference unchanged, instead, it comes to 0.6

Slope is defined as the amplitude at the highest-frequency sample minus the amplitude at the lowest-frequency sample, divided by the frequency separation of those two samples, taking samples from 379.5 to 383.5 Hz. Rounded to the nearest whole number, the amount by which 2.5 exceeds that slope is -15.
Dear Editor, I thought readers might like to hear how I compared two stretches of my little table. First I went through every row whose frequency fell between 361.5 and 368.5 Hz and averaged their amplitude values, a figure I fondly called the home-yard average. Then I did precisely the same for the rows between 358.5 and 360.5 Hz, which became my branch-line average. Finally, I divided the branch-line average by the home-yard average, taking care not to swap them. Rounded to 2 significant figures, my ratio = 1.7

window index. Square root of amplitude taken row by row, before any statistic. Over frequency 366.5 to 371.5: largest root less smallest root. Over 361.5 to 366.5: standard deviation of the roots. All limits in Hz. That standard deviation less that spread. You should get -2.9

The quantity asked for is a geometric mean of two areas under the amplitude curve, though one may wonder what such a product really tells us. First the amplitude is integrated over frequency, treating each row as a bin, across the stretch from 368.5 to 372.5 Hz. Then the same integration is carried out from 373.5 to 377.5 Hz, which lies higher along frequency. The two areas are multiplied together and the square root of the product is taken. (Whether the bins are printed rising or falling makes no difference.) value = 534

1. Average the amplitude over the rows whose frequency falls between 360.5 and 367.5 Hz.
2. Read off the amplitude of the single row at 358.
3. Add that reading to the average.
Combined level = 194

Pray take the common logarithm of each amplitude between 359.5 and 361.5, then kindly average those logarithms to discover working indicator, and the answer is 1.93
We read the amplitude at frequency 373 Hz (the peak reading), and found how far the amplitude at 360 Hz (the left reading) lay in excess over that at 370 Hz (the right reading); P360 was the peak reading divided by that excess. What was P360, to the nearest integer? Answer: -13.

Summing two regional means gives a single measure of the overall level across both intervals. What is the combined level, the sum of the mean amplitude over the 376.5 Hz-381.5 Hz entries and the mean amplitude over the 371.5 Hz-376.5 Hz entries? 339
